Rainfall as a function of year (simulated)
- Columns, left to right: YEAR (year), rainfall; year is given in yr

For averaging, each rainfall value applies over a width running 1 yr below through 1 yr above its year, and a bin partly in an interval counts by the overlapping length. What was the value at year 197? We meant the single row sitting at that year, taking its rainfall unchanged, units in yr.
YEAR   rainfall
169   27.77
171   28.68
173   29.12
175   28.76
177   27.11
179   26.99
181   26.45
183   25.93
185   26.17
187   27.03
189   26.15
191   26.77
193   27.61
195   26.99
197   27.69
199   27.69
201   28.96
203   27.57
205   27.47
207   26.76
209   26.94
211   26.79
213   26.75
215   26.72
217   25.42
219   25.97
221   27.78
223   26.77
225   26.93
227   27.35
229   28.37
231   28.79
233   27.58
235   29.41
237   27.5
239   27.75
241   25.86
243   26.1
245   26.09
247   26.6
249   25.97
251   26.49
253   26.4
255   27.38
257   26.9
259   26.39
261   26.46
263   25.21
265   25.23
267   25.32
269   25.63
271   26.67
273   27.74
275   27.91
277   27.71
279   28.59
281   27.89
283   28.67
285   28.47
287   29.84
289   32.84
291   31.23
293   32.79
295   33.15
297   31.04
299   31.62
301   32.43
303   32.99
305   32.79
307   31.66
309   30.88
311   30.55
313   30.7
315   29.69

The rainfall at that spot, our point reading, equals 27.69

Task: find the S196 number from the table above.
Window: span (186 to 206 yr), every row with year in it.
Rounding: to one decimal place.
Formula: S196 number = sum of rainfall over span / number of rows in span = 27.4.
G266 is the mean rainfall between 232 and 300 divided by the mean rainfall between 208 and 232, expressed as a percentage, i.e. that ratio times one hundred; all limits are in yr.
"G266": 103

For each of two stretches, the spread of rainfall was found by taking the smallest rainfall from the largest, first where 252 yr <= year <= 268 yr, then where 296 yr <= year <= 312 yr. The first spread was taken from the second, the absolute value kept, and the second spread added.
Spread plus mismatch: 2.7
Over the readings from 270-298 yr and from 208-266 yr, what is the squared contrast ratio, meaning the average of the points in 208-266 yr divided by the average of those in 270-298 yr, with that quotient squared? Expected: 0.82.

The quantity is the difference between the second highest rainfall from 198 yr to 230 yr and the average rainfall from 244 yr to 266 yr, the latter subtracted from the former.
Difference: 2.1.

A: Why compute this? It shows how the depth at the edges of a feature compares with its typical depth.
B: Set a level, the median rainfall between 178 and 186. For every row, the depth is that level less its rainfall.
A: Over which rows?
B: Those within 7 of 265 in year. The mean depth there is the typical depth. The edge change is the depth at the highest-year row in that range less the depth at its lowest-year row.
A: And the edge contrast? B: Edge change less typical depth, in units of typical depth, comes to -1.6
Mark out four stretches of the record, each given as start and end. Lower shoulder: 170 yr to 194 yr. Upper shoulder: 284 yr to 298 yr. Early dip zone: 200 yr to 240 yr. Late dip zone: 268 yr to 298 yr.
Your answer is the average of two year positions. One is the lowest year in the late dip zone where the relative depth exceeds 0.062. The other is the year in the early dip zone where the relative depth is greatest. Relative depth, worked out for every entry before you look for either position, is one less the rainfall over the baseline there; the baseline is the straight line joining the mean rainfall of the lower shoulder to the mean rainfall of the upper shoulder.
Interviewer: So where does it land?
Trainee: 243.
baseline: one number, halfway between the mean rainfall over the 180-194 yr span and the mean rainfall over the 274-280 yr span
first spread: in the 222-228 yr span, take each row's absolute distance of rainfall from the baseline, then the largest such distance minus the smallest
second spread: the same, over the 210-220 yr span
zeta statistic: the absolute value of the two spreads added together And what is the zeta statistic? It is 1.91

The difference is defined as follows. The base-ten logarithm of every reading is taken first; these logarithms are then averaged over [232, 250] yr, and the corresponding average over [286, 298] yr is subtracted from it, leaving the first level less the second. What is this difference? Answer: -0.07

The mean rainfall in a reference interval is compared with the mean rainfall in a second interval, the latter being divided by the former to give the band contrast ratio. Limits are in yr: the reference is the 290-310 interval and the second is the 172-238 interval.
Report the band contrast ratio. 0.85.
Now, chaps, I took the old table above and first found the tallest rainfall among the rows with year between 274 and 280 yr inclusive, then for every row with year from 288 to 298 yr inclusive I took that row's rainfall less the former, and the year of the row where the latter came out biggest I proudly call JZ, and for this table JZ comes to 295 yr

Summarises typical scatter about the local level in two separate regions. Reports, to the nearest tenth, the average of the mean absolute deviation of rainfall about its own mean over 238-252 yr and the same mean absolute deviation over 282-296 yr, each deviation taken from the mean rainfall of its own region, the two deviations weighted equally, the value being 1.1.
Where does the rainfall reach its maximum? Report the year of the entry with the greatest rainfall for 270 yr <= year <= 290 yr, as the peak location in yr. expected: 289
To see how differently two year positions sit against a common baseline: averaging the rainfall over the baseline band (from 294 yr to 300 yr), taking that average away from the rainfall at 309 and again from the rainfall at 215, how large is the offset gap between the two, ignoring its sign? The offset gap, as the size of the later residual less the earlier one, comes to 4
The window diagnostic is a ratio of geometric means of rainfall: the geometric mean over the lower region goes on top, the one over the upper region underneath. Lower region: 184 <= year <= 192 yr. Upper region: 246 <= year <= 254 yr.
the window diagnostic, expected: 1.01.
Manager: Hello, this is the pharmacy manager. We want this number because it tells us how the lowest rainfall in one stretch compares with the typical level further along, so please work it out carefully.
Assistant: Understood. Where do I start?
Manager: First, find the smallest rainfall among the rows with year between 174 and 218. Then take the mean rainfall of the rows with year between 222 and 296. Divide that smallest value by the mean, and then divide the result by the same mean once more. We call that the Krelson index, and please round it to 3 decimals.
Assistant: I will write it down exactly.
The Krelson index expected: 0.033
